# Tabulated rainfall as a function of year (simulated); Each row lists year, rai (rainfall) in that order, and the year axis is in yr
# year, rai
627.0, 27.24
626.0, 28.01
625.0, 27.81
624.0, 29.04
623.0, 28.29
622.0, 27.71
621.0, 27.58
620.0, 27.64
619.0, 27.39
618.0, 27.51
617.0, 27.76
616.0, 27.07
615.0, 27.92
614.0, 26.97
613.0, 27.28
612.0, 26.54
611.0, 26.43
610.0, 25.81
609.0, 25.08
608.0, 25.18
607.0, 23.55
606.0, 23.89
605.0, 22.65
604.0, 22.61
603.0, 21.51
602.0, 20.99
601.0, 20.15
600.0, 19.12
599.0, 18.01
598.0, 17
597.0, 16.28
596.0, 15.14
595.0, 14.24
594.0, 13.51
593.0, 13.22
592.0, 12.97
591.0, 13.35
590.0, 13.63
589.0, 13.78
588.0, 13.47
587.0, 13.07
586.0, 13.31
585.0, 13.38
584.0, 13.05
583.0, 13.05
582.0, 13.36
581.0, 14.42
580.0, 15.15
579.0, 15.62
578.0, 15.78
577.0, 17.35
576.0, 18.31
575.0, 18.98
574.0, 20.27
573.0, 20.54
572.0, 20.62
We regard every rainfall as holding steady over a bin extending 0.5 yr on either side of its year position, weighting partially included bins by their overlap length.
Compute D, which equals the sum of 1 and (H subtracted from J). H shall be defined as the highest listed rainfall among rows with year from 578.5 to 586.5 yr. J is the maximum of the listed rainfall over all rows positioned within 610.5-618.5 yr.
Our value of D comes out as 13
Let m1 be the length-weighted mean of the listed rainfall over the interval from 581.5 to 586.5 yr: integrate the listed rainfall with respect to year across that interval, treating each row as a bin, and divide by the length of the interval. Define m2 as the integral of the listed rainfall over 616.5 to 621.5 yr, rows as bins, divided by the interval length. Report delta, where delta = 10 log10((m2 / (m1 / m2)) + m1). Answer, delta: 18.5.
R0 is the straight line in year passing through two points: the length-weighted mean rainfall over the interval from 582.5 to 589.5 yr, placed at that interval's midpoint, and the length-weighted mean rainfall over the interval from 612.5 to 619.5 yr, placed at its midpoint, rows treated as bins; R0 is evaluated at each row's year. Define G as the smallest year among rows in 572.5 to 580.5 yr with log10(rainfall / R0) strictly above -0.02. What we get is 573.0 yr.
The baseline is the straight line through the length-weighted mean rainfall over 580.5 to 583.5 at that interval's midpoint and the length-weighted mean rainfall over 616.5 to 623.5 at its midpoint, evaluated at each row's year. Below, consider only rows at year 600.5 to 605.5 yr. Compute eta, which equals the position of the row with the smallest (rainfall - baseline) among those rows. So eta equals 601.0 yr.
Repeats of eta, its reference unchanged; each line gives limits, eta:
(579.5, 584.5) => 584.0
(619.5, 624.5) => 622.0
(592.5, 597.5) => 594.0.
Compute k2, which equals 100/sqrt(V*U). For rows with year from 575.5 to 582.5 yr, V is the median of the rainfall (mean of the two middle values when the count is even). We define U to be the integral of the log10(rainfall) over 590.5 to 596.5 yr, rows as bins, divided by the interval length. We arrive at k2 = 23.7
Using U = 1.14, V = 16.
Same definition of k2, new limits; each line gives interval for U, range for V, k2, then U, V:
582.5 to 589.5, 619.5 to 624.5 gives 17.9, 1.12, 28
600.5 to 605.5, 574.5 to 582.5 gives 21.9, 1.33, 16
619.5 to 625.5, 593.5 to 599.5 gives 21.0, 1.45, 16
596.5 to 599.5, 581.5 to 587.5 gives 24.8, 1.23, 13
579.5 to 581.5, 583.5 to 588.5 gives 25.3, 1.17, 13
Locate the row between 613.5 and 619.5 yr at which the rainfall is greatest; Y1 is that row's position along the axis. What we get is 615.0 yr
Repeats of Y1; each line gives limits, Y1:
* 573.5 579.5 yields 574.0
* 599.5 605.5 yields 605.0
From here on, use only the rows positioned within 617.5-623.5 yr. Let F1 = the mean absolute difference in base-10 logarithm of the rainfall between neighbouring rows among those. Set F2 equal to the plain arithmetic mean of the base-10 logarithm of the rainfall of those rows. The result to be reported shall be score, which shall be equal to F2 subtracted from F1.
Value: -1.44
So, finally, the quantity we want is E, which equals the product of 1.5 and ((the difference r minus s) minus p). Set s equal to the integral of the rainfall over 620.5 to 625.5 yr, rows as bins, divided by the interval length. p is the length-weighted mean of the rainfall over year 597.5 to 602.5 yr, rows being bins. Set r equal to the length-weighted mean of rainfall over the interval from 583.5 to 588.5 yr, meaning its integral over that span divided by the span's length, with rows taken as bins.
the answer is -51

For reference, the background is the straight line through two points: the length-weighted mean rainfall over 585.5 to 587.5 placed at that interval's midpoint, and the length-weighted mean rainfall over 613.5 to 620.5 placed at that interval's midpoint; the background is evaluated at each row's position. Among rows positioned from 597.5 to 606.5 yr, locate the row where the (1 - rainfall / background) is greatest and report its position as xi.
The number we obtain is 598.0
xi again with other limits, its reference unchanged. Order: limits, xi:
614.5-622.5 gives 622.0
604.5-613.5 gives 607.0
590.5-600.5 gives 594.0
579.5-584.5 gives 584.0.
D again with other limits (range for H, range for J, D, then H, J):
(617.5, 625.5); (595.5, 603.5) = -7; 29.04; 21.51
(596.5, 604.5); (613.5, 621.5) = 6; 22.61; 27.92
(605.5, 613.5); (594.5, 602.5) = -5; 27.28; 20.99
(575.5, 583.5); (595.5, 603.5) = 4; 18.31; 21.51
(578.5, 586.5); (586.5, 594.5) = -1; 15.62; 13.78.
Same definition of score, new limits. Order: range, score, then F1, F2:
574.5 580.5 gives -1.21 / 0.0196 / 1.23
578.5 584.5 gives -1.13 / 0.0156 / 1.15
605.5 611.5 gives -1.39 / 0.0120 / 1.40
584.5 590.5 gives -1.12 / 0.0076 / 1.13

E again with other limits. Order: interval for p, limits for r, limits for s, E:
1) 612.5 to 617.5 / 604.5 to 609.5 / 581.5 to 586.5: -25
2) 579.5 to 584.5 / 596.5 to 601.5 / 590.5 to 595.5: -14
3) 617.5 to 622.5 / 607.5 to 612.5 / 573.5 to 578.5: -30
